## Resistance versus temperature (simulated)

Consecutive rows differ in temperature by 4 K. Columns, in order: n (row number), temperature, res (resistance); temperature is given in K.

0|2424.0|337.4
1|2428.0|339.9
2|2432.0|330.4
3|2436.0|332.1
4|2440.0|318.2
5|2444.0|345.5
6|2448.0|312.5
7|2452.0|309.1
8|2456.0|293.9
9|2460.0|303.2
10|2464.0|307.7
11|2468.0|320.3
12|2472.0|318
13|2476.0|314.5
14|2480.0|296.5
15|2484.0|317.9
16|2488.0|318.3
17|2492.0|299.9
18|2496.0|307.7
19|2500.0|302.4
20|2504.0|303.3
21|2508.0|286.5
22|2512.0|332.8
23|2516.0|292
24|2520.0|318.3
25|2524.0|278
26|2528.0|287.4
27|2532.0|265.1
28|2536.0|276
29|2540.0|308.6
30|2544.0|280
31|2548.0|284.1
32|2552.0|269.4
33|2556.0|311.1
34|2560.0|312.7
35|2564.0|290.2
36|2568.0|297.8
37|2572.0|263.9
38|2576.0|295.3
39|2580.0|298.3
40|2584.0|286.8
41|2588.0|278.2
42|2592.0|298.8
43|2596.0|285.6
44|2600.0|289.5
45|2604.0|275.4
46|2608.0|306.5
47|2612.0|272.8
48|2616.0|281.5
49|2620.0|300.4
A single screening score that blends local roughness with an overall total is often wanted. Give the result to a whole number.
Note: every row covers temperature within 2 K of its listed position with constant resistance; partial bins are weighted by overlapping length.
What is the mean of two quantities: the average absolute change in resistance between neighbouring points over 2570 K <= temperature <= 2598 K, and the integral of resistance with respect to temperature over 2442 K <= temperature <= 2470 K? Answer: 4392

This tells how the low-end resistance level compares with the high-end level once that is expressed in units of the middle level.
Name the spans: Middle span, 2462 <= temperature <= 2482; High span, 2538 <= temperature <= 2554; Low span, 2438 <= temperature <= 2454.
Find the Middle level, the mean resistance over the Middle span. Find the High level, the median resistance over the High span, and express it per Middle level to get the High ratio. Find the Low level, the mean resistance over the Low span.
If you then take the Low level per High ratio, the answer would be 355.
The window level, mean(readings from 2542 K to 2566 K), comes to 291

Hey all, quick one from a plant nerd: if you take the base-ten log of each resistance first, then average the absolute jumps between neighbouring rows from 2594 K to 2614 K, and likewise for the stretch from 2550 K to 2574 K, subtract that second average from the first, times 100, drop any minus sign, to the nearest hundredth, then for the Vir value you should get 0.10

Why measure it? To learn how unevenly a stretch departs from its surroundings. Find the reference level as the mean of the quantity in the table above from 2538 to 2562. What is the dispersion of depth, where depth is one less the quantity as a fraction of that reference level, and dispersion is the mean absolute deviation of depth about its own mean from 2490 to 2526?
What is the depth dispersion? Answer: 0.040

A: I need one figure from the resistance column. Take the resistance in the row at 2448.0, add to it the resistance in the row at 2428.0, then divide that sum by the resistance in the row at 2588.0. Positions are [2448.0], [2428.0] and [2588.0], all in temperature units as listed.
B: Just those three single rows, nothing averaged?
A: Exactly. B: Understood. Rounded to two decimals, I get 2.35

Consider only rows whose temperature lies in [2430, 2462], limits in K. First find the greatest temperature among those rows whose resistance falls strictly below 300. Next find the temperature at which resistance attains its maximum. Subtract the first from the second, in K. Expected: -12 K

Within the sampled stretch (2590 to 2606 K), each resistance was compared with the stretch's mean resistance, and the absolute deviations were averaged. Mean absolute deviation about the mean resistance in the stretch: 6.8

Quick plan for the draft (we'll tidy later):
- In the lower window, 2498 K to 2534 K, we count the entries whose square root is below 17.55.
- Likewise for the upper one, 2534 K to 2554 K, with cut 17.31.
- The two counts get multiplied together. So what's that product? 28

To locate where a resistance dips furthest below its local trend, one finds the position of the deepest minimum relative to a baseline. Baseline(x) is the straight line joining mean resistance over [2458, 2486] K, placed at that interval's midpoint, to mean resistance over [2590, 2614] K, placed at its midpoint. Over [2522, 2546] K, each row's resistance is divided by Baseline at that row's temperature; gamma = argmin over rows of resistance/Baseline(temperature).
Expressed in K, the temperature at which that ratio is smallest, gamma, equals 2532.0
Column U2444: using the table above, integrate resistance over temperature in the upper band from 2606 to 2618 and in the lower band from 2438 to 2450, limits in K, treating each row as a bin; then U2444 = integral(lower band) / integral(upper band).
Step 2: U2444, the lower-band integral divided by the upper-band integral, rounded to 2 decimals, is 1.13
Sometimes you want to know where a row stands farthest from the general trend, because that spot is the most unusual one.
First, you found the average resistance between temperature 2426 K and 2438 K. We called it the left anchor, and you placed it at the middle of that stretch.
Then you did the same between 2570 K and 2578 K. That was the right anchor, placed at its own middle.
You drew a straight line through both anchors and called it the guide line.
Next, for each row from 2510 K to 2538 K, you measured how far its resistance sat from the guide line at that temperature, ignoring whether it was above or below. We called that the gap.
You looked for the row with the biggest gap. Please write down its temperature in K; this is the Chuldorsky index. 2532.0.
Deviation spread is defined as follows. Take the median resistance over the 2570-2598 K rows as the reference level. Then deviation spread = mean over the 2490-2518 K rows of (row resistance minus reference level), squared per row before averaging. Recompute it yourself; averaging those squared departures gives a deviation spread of 467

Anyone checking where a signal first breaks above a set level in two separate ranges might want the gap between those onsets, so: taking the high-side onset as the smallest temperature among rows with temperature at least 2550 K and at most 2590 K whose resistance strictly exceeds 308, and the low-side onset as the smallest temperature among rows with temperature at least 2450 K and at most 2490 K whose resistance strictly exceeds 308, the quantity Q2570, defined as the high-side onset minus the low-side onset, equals 104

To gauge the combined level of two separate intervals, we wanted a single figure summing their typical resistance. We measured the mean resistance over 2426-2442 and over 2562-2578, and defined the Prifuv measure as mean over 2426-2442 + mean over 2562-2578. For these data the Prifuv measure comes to 617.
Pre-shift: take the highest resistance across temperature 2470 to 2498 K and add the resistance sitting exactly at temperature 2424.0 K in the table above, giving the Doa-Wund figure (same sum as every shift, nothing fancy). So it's 656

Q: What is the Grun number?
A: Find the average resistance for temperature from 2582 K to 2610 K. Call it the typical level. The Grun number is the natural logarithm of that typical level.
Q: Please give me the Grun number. 5.665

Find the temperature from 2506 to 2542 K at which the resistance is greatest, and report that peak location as 2512.0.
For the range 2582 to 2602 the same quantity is 2592.0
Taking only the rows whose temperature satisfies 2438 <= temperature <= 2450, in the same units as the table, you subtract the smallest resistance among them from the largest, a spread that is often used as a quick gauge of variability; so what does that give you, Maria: 33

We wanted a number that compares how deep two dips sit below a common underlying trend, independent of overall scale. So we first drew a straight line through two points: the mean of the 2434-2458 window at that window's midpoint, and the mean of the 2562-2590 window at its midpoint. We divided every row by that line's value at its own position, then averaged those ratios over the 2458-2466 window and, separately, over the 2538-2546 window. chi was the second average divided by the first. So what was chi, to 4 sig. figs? 1.026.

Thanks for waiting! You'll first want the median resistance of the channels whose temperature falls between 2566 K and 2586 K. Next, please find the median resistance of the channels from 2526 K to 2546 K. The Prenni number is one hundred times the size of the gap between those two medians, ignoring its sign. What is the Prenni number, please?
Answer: 1530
